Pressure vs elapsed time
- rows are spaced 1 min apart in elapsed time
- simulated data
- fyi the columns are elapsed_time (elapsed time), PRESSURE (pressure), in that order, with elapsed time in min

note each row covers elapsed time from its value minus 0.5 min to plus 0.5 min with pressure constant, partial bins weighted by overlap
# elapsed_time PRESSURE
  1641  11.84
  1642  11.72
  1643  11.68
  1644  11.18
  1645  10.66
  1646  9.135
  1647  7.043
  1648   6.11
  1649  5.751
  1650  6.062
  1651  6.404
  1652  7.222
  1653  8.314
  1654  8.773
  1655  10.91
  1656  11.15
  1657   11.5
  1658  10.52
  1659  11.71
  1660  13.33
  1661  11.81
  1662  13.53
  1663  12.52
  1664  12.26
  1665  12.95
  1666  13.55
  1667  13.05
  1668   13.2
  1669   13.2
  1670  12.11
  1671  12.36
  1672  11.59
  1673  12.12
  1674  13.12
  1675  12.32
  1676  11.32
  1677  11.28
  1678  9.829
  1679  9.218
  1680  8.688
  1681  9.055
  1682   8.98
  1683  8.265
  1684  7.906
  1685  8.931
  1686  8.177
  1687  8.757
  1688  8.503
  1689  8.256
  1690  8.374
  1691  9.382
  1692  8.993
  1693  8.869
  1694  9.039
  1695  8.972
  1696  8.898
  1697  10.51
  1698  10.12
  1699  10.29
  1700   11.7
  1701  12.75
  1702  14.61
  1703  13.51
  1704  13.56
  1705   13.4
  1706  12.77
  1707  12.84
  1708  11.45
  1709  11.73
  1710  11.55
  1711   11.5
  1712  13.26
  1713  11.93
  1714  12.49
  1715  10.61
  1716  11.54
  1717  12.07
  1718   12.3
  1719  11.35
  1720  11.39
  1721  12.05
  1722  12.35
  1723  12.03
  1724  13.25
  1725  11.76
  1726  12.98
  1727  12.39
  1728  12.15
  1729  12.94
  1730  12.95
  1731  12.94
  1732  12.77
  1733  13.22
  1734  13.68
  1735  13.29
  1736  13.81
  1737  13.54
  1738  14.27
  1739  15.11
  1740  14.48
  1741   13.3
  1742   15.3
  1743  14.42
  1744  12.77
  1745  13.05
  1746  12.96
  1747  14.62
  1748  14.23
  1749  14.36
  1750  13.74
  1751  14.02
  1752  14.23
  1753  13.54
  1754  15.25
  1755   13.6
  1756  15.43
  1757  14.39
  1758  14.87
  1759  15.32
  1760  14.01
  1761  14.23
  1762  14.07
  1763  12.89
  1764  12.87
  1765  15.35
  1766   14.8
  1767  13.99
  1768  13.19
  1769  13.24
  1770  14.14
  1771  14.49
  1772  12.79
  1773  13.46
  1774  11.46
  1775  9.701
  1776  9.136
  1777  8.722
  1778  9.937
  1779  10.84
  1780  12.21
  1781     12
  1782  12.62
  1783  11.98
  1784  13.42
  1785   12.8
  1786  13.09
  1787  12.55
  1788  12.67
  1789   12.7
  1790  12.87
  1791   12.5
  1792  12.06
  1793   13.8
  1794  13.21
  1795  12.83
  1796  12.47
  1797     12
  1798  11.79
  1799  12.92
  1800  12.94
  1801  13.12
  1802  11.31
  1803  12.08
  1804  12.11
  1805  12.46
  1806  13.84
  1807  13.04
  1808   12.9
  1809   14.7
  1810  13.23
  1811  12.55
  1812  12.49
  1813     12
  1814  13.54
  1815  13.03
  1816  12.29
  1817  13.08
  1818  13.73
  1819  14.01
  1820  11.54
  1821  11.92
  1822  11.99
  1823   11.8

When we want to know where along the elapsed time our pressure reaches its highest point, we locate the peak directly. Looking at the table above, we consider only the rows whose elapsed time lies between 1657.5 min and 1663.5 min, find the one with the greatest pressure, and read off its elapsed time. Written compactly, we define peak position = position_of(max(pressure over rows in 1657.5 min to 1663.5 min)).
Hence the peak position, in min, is 1662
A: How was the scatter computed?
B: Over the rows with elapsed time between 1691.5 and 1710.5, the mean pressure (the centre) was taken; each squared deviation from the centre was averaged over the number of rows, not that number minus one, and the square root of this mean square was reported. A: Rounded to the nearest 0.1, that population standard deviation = 1.8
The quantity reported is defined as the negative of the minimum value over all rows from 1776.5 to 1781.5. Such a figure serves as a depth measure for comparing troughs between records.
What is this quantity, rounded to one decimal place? -8.7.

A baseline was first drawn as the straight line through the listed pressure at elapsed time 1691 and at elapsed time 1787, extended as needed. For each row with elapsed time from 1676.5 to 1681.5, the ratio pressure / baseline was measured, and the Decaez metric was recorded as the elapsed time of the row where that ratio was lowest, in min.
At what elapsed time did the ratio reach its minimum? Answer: 1680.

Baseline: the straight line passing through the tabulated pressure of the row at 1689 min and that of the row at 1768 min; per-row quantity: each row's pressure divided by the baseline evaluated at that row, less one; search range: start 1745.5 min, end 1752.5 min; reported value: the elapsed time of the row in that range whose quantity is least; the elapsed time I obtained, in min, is 1746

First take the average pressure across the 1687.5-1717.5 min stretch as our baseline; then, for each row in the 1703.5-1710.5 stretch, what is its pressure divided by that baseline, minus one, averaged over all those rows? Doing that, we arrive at 0.12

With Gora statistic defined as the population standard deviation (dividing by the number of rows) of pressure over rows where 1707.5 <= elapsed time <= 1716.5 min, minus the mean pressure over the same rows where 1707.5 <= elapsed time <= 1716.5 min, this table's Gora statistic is -11.1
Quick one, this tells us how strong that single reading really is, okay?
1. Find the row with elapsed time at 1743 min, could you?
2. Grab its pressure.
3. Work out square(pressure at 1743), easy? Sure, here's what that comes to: 208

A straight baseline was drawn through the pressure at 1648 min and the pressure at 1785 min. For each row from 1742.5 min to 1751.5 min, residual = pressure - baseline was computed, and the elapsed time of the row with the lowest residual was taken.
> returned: 1744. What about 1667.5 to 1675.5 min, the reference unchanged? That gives 1672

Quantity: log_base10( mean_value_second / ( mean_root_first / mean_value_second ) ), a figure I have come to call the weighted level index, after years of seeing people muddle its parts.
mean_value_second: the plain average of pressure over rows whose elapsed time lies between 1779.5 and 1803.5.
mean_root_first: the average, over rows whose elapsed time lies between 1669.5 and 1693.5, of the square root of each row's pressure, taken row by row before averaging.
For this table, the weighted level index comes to 1.70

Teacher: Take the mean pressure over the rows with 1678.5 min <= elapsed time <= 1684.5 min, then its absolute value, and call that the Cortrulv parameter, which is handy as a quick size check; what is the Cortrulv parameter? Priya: 8.7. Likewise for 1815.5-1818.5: 13.0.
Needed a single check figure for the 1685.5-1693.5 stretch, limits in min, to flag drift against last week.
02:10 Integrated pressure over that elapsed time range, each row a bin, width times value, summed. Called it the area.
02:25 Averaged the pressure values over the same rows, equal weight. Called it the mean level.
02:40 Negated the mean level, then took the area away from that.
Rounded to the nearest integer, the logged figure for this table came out -78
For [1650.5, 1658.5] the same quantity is -84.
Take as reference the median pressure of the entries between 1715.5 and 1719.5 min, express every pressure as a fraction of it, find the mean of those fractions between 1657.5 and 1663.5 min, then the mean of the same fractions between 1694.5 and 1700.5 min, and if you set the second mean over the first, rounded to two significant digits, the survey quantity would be 0.82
